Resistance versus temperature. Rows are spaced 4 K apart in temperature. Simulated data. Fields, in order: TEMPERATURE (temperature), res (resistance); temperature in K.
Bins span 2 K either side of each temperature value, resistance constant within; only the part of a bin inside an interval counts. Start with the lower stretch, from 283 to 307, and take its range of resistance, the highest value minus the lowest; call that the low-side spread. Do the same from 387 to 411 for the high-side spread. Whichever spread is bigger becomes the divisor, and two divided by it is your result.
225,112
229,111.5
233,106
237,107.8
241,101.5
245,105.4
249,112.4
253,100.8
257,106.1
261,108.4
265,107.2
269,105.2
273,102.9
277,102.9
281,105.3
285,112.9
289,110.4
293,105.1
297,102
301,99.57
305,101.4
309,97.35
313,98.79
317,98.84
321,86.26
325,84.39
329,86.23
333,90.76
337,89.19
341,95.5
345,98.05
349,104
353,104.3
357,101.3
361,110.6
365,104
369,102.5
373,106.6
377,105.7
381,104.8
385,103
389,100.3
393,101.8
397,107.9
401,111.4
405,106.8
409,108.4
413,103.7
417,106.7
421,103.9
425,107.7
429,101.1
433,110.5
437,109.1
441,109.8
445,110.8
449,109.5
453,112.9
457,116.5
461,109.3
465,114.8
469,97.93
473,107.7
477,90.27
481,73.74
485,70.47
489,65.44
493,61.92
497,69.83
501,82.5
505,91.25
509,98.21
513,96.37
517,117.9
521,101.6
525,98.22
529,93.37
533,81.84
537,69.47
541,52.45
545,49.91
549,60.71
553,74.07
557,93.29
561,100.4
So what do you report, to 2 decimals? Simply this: 0.15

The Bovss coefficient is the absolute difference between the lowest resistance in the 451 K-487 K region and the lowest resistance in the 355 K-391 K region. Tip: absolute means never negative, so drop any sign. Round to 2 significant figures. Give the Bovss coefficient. 30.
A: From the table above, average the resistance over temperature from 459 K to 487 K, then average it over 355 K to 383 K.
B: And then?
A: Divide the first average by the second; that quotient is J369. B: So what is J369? 0.90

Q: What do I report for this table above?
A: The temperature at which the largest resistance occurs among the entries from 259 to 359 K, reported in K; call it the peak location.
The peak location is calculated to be 285 K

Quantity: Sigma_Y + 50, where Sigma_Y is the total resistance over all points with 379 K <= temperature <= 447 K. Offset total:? 1858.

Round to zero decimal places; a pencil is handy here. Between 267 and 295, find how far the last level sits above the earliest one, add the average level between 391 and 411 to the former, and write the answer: 107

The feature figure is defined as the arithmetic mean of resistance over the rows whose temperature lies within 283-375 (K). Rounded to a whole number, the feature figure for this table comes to 100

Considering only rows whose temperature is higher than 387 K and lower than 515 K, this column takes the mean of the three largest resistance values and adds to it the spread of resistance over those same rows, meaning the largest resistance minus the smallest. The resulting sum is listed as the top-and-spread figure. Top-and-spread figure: 169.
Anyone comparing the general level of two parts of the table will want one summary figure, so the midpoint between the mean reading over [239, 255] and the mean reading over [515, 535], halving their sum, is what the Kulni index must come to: 102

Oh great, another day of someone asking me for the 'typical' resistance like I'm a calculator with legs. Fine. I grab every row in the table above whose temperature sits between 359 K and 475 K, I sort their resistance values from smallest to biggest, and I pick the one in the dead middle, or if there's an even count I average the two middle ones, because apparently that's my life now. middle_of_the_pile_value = 108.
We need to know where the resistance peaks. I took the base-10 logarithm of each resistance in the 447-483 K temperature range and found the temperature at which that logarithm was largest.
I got 457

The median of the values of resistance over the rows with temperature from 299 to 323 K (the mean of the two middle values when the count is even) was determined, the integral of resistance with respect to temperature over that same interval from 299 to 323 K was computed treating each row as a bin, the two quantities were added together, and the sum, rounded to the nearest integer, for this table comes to 2428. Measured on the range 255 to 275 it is 2225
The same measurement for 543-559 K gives 1179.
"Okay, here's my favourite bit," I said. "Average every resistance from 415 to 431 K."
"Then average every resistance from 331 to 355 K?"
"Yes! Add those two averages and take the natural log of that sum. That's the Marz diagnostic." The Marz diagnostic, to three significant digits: 5.31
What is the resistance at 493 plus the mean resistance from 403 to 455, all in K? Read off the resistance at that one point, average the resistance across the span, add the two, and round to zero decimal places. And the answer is 170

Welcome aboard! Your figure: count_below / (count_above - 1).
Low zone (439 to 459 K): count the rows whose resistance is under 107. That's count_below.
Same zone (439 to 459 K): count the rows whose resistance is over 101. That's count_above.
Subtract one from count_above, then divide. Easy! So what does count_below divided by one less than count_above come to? 0.0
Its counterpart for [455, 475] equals 0.3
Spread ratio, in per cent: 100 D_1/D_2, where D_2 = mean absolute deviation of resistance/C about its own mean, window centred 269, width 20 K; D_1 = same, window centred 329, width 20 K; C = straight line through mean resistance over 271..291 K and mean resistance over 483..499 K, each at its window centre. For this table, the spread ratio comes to 296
